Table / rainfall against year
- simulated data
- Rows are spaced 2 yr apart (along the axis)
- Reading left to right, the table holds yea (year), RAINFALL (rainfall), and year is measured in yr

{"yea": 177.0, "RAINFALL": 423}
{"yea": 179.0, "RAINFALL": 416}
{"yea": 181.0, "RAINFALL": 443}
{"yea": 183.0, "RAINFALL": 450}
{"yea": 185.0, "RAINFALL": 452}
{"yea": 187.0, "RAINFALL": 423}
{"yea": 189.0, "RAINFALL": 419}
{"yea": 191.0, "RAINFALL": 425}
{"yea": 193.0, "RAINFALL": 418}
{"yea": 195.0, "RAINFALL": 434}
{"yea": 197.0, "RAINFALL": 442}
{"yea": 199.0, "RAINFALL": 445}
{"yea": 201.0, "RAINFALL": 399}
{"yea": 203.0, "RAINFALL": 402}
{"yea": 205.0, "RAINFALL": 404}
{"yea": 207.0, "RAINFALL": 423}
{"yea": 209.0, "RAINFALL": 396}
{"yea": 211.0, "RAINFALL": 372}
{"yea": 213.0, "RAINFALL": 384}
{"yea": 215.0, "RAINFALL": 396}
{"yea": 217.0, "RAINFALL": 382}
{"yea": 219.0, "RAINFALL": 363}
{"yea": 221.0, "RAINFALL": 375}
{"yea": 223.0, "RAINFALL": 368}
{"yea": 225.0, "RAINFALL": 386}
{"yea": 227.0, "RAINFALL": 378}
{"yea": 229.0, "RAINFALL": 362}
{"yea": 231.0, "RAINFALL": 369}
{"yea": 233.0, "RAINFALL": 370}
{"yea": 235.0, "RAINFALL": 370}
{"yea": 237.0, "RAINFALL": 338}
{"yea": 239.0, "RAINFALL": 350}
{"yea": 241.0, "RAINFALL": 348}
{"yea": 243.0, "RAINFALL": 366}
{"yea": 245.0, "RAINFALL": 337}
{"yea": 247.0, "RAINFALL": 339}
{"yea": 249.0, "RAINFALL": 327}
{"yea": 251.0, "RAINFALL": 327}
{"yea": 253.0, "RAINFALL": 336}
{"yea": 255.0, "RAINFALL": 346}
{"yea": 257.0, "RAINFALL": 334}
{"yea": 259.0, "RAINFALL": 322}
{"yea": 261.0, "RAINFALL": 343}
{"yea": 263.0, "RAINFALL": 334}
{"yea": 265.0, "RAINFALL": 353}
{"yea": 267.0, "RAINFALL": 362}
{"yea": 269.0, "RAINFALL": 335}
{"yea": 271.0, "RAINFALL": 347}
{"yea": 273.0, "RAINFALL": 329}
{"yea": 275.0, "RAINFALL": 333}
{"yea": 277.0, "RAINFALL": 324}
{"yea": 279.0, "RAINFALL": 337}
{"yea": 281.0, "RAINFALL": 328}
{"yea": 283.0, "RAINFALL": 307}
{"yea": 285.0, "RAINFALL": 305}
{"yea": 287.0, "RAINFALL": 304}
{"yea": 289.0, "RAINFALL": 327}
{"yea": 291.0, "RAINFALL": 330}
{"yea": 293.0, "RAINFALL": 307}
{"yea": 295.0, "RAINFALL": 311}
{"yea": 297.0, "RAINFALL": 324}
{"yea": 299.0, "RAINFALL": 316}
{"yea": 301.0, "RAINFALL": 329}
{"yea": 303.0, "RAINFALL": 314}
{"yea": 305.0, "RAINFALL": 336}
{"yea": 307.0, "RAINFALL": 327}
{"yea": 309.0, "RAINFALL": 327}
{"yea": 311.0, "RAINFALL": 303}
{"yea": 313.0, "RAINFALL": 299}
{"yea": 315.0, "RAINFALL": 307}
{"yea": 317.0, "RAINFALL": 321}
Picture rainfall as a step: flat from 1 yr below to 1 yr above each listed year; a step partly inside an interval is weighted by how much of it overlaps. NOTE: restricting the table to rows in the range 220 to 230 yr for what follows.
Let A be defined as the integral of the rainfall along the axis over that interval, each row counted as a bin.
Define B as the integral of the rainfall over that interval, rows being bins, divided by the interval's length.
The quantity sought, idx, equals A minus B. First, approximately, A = 3738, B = 374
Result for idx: 3364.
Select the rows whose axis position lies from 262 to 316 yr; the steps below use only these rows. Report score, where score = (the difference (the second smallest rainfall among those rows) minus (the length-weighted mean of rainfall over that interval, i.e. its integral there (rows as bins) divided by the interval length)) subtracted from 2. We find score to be 23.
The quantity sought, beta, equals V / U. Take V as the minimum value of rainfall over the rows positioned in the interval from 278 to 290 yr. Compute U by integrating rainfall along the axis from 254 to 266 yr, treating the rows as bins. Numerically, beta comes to 0.075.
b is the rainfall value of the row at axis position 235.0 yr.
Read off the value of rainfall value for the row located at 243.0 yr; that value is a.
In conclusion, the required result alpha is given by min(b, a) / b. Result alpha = 0.99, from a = 366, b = 370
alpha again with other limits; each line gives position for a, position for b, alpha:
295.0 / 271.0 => 0.90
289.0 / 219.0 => 0.90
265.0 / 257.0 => 1.00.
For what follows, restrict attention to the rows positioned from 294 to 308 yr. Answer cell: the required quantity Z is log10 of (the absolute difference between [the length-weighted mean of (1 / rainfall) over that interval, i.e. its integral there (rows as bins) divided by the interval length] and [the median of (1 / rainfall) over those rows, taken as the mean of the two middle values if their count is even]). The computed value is -4.77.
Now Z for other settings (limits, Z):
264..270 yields -4.56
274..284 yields -4.62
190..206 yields -5.23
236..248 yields -4.66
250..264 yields -5.46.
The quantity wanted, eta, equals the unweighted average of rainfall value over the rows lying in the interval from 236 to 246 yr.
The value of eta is 348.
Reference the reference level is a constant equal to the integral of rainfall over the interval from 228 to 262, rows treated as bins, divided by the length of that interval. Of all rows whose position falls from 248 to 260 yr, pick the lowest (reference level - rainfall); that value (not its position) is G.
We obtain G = 0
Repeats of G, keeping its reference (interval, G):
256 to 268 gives -16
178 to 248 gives -106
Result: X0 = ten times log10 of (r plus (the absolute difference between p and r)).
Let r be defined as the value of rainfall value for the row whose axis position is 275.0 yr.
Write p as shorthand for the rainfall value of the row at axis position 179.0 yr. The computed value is 26.2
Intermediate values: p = 416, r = 333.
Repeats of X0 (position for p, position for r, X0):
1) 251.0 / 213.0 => 26.4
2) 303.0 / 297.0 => 25.2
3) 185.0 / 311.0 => 26.6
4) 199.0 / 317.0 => 26.5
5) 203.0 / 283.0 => 26.0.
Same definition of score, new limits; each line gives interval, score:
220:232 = 7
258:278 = 16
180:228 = 41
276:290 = 16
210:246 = 31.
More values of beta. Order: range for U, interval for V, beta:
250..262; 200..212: 0.093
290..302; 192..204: 0.104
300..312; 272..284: 0.079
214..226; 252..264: 0.071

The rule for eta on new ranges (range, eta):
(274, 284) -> 326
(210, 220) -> 379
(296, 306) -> 324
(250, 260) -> 333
